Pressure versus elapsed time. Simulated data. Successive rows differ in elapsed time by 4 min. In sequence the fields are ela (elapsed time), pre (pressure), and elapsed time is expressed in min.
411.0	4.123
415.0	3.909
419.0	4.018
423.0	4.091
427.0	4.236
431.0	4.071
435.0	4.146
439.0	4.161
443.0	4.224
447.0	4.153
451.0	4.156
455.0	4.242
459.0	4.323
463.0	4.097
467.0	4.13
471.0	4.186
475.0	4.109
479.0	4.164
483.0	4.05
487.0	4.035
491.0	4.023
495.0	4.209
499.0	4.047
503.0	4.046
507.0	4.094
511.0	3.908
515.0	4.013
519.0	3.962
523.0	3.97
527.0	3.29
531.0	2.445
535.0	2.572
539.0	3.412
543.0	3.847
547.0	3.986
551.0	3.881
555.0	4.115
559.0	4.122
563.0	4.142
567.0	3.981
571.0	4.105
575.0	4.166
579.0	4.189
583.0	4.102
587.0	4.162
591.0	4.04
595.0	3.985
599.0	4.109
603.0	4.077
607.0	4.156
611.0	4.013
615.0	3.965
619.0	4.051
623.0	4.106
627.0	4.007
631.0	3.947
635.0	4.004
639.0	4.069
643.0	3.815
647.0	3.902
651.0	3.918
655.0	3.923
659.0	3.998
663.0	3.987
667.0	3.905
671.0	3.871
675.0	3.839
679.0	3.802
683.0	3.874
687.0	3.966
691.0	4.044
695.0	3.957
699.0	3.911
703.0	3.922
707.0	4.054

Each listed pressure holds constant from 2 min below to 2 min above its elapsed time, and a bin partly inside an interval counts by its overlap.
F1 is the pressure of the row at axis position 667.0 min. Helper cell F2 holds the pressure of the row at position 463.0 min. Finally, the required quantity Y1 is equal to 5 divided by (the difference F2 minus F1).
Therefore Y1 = 26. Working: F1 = 3.905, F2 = 4.097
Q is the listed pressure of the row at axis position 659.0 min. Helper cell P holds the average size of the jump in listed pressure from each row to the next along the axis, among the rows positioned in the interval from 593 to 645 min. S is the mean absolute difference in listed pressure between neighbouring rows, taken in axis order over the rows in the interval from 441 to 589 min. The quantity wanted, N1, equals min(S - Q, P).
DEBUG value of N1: -3.84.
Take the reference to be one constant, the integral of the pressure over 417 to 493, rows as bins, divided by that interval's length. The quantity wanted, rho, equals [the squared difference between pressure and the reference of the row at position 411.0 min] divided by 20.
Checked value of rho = 0.0000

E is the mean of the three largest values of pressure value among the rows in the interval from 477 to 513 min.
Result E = 4.16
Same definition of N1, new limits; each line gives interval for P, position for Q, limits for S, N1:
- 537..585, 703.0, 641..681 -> -3.88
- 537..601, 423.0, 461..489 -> -4.03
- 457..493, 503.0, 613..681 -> -3.98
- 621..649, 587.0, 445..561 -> -3.99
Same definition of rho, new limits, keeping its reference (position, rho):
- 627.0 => 0.0009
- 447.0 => 0.0000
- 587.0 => 0.0000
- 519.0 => 0.0015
